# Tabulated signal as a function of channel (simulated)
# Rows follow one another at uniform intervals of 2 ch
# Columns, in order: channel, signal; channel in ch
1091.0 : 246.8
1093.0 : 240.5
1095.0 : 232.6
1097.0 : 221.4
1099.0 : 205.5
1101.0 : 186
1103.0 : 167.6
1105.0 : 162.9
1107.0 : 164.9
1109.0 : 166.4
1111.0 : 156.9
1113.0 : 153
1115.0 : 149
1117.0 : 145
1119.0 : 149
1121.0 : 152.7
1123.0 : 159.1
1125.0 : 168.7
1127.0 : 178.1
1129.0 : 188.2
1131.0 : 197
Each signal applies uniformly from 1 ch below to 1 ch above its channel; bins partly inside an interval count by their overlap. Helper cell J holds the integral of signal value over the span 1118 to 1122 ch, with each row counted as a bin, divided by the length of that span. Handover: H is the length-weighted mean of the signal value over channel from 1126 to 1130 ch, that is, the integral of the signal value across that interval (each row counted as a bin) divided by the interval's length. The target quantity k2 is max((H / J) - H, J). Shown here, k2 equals 151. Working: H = 183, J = 151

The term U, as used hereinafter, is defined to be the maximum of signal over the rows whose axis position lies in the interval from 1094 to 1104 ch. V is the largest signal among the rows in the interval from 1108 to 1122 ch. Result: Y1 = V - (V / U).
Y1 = 166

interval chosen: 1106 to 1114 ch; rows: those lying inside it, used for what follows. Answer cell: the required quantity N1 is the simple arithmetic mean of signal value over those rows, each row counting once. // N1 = 160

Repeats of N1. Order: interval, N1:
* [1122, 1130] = 174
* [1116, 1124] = 151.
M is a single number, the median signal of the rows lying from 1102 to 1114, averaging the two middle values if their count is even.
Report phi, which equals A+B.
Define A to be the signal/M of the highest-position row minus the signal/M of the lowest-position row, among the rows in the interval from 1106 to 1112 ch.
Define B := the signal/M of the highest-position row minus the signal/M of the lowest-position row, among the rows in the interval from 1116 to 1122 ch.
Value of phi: 0.00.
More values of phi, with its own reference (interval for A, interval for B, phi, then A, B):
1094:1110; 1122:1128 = -0.29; -0.40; 0.12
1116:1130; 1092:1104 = -0.18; 0.26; -0.44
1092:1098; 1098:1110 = -0.36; -0.12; -0.24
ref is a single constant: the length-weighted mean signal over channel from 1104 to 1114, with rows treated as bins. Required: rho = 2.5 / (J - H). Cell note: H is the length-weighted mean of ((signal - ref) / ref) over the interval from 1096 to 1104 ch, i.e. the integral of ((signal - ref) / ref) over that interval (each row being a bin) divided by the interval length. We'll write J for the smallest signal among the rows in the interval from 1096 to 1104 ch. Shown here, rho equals 0.0149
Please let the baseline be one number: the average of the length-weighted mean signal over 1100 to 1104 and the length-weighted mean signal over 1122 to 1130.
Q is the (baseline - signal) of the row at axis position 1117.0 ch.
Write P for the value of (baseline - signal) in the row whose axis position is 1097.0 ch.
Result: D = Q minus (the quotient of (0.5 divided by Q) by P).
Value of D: 30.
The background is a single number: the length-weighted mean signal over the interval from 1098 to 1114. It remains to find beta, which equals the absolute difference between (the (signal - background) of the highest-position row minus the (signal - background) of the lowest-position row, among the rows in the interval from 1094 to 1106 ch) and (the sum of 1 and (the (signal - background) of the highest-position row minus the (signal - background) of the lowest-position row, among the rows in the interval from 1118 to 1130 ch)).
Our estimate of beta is 110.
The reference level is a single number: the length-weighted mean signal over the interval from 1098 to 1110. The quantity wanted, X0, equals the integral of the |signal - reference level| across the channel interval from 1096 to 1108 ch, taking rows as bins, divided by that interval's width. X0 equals 19.6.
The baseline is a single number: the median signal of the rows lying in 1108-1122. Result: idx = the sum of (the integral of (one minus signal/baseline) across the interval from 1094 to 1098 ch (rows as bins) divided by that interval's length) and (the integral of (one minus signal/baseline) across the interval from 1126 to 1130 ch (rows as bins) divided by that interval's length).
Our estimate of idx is -0.69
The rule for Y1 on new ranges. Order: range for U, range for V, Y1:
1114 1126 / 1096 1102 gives 220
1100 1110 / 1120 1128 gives 177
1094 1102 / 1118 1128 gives 177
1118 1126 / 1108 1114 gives 165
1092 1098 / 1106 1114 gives 166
